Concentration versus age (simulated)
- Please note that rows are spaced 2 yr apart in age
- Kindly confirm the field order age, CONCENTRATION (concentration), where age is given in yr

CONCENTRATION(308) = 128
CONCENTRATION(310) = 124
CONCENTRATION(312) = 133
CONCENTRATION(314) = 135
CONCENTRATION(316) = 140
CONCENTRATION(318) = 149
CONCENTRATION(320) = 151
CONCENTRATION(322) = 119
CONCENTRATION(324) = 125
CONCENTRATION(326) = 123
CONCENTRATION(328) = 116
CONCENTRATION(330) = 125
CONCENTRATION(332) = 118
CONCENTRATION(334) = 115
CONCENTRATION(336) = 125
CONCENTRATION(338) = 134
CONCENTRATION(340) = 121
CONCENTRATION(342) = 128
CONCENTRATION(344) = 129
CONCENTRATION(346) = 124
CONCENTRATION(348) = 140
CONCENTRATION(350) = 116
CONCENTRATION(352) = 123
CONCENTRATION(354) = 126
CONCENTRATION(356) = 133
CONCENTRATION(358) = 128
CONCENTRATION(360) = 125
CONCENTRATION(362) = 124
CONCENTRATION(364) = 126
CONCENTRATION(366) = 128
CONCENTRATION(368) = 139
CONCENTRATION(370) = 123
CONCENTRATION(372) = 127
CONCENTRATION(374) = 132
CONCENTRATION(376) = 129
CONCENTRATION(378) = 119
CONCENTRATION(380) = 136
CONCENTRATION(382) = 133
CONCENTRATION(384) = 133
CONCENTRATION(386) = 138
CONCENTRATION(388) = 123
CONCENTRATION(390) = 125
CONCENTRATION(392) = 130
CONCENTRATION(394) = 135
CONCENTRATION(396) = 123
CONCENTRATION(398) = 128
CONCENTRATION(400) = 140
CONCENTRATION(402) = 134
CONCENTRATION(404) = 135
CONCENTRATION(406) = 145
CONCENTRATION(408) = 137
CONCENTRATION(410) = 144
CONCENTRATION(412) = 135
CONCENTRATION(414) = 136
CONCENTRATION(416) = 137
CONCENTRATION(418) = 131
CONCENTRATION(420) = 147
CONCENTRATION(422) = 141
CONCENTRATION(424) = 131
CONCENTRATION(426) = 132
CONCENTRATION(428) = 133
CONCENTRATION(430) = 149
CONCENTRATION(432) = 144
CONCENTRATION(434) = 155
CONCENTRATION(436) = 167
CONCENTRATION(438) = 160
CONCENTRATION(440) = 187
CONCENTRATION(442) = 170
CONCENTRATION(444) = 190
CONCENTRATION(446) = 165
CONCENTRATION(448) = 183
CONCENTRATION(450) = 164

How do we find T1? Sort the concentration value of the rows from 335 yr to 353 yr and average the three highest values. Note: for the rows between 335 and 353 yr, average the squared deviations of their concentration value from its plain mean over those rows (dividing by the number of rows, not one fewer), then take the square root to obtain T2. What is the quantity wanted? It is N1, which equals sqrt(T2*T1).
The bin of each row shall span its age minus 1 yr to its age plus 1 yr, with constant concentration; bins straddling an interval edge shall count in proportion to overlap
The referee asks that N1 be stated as 30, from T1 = 134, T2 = 6.7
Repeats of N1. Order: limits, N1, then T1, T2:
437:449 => 46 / 187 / 11.4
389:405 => 27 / 137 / 5.4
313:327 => 42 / 147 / 11.8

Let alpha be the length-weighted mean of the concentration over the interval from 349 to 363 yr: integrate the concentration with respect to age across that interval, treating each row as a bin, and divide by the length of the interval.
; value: 125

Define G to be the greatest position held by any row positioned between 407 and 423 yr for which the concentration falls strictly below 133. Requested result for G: 418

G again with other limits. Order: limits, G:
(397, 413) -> 398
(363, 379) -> 378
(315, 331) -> 330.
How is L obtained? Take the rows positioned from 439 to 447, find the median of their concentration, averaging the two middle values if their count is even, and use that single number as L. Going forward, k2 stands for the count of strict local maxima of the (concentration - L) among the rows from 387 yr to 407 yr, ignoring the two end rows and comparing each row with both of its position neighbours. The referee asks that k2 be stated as 2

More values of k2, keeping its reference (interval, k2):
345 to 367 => 2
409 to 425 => 2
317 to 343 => 4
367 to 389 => 3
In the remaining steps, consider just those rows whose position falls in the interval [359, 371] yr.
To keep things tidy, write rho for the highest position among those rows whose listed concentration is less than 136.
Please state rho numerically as 370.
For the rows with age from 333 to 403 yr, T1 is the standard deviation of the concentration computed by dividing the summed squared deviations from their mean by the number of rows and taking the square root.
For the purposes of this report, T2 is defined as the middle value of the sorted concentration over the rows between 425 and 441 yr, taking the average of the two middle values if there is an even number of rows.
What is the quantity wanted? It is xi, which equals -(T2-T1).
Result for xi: -146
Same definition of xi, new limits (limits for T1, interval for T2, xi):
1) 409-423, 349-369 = -121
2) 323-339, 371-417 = -128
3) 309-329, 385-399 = -116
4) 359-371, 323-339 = -119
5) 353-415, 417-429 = -126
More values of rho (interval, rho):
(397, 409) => 404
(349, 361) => 360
